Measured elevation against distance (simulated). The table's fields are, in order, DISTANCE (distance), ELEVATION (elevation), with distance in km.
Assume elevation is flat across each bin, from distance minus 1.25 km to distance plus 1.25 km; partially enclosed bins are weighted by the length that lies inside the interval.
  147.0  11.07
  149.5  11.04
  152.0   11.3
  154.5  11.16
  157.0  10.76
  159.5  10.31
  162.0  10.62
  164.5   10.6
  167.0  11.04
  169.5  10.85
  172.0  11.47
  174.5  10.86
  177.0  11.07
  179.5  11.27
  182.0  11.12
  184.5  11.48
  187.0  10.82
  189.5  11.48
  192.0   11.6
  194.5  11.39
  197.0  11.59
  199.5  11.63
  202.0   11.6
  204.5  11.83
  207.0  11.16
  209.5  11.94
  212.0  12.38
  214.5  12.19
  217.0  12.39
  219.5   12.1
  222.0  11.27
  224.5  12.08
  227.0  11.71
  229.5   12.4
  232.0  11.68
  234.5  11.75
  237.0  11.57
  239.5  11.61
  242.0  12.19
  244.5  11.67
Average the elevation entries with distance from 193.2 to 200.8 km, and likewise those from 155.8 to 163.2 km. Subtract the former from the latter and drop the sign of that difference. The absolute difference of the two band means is 1.0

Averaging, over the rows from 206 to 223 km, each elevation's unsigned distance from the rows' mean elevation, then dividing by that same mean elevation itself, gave 0.034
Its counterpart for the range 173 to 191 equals 0.019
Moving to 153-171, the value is 0.020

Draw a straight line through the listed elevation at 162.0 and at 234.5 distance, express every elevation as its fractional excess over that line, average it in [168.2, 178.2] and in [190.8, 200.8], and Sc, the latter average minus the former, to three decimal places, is 0.012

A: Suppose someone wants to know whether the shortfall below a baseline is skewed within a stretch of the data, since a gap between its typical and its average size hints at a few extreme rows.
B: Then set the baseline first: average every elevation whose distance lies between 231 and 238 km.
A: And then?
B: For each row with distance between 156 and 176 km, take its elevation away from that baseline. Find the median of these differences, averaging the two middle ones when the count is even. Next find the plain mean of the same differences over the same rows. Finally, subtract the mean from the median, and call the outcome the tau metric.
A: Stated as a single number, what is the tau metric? 0.01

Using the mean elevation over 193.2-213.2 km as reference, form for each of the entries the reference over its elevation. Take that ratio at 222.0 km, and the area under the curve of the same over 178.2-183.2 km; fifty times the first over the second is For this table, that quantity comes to 9.93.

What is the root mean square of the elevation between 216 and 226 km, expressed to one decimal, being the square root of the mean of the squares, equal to 12.0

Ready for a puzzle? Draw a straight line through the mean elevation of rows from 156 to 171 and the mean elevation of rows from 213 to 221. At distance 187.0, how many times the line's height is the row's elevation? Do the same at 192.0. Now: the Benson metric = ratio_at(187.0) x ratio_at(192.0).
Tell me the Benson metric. 0.96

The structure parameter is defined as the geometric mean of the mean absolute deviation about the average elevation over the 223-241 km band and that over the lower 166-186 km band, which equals 0.21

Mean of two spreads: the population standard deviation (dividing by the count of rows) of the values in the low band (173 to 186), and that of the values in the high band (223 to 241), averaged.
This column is 0.24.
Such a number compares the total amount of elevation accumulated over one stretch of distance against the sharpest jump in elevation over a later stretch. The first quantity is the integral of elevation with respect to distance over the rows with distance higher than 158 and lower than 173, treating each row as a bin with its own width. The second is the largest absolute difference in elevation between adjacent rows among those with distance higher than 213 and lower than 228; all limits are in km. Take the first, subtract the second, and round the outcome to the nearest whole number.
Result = 161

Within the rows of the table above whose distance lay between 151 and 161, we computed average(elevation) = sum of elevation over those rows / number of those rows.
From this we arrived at 10.9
